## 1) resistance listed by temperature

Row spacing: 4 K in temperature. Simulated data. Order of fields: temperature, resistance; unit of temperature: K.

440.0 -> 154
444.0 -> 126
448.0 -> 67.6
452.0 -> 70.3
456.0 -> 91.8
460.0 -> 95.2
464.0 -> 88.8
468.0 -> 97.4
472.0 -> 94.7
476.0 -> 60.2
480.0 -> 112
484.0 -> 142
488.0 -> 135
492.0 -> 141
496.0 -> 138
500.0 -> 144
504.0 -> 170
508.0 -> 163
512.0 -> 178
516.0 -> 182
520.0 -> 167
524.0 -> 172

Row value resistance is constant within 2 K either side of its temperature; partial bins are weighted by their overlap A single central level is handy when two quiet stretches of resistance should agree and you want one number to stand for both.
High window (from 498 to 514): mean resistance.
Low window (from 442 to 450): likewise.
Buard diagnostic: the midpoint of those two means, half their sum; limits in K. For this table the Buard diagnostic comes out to 130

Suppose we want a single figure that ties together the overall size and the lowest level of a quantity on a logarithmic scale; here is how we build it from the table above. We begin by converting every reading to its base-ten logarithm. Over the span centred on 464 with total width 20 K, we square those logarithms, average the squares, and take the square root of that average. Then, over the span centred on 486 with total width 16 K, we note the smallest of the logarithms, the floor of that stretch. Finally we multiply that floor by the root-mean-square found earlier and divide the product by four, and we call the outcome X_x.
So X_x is 1.01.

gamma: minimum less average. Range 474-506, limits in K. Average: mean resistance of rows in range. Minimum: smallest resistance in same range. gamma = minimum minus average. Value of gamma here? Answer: -70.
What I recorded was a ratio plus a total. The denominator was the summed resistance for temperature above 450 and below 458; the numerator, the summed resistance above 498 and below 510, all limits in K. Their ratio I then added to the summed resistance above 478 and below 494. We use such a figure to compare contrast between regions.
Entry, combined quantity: 533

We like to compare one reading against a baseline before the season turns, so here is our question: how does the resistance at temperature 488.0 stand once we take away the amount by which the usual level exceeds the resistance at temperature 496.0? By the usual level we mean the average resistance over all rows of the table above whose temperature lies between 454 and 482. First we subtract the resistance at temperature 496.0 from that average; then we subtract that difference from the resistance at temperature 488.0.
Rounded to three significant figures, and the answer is 182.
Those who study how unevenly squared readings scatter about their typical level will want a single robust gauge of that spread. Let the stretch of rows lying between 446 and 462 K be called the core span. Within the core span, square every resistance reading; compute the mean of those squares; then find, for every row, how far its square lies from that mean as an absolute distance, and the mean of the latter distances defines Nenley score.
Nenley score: 1995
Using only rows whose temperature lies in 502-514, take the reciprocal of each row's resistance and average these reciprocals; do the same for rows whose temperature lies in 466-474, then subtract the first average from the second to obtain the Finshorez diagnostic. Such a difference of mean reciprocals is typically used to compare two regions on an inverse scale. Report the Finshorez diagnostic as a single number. 0.0045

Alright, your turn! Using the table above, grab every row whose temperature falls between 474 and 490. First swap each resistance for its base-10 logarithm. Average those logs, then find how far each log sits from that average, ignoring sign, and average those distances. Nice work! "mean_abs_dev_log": 0.12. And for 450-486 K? 0.07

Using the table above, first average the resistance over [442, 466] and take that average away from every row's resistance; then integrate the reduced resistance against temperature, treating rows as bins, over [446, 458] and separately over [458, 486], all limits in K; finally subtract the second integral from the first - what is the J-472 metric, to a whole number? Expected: -403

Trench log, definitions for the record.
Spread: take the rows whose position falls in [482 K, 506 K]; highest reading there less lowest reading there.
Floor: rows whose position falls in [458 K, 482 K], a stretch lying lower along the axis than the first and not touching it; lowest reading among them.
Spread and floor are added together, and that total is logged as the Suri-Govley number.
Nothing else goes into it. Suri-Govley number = 95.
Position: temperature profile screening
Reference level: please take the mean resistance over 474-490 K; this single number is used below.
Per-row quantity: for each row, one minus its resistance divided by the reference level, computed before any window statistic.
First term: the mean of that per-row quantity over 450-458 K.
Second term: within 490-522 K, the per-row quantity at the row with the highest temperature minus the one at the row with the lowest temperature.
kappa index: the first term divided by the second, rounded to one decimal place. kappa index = -1.2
